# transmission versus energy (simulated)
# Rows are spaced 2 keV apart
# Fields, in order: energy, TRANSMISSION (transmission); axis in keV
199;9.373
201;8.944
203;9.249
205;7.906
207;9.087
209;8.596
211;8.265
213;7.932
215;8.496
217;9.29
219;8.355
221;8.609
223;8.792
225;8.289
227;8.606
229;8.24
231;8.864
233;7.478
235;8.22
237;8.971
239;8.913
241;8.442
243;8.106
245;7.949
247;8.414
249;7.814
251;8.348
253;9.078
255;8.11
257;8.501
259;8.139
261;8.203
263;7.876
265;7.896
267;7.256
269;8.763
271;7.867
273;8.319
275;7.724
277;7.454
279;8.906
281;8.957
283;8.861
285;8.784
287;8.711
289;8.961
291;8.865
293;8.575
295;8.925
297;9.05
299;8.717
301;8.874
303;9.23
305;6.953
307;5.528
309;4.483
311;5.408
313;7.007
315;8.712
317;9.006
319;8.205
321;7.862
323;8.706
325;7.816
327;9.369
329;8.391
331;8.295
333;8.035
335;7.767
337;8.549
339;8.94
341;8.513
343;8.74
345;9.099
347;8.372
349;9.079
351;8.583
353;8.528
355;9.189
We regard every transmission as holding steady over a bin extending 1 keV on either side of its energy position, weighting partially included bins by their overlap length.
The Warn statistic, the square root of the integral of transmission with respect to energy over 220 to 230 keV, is 9.2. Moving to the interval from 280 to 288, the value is 8.4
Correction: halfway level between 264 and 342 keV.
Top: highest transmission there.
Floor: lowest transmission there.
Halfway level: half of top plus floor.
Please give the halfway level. 6.93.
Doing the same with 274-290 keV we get 8.21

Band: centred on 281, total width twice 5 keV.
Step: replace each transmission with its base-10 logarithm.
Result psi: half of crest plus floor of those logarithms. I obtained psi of 0.912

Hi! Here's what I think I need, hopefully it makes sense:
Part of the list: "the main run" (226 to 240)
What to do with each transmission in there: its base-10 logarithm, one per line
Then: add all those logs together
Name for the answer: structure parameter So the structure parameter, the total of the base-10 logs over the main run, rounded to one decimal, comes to 6.5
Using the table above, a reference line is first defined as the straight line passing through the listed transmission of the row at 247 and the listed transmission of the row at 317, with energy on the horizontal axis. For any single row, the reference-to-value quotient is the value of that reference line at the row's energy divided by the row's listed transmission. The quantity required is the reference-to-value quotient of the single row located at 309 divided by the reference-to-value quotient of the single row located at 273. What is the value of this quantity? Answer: 1.92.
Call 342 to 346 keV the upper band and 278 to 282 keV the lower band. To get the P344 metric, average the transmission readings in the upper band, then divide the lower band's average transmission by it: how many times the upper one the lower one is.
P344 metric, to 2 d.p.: 1.00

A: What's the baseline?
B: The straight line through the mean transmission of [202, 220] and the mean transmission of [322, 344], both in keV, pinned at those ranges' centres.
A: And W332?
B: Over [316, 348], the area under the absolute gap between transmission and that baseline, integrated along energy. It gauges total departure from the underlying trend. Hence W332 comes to 12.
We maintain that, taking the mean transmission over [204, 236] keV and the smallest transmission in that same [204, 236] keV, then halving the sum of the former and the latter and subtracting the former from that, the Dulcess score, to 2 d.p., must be -0.48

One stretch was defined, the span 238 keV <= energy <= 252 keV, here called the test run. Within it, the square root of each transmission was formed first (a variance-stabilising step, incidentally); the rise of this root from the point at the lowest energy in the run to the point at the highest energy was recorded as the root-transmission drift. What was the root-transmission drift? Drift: -0.10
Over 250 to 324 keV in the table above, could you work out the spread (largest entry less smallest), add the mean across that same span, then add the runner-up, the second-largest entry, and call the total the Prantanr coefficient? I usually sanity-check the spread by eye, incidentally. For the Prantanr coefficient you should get 22.0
